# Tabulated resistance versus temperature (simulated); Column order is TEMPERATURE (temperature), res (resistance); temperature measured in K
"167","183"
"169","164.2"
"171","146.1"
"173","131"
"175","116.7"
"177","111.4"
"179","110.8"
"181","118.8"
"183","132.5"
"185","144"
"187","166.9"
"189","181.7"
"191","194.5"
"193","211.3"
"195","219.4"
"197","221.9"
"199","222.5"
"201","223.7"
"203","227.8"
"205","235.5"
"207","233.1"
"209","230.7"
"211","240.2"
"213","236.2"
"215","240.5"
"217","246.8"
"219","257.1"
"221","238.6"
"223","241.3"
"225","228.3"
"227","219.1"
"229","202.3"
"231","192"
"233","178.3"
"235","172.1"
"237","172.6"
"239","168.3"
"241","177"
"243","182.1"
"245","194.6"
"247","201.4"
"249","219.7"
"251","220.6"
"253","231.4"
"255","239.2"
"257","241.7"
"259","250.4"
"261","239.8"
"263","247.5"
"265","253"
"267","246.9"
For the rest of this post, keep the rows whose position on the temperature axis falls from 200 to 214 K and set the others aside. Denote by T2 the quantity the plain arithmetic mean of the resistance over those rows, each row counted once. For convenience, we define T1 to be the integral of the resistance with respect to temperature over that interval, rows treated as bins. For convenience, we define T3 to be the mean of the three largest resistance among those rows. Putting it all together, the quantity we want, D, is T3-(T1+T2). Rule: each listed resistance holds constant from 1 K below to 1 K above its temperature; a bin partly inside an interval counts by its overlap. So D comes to -3250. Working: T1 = 3254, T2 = 232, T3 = 237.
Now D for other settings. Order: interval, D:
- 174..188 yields -1783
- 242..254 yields -2484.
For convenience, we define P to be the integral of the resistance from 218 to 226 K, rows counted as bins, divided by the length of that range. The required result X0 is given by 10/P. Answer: 0.0414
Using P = 241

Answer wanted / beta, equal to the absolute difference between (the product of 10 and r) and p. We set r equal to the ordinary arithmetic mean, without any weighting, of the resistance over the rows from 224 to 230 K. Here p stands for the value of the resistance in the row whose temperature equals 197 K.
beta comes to 1944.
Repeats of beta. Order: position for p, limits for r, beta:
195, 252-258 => 2155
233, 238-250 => 1727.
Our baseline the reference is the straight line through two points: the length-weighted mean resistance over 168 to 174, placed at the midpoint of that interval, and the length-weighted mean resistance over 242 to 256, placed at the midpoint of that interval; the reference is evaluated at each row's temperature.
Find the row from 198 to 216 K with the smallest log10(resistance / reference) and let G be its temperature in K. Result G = 209 K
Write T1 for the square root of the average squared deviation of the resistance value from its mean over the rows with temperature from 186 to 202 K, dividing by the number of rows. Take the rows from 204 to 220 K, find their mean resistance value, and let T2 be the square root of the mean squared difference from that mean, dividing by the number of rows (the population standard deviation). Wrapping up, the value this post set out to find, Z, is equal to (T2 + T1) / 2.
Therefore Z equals 14.1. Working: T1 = 20.3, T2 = 8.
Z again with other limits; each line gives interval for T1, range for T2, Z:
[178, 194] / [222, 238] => 29.6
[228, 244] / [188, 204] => 13.0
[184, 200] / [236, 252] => 23.2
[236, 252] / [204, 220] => 13.6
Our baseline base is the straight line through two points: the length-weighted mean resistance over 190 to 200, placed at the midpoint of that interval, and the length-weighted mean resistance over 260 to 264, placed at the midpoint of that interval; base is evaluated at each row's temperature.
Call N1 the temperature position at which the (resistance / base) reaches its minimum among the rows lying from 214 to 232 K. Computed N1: 231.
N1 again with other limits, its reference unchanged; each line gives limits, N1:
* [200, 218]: 201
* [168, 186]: 179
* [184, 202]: 185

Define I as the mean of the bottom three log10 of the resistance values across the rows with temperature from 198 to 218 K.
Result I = 2.35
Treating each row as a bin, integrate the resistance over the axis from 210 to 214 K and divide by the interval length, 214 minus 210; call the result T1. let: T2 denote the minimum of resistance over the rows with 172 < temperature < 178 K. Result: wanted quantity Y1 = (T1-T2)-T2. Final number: 15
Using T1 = 238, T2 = 111.4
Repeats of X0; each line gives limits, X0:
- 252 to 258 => 0.0421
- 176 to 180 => 0.0900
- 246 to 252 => 0.0468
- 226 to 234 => 0.0505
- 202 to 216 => 0.0426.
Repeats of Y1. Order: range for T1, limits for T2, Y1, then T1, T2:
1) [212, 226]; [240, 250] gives -113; 241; 177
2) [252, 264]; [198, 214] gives -203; 242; 222.5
